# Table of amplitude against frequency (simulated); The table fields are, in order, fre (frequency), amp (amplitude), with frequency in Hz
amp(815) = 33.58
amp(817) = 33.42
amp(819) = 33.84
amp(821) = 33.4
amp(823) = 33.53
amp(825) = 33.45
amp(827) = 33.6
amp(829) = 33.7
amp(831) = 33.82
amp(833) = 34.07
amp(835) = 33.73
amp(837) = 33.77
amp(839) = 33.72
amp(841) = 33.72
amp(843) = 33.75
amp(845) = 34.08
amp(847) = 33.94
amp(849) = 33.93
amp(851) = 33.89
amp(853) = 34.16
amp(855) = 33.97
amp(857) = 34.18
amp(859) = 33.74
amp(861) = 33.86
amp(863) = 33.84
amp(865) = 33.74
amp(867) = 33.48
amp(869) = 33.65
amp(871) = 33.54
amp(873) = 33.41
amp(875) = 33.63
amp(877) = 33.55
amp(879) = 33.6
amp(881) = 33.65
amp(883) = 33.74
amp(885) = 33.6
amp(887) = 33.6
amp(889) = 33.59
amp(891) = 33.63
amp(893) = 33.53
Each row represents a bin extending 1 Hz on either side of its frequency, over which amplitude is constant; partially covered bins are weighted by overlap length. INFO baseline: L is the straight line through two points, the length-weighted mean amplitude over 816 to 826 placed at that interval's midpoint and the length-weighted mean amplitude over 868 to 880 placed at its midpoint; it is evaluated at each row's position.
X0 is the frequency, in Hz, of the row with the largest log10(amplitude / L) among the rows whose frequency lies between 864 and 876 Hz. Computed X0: 865 Hz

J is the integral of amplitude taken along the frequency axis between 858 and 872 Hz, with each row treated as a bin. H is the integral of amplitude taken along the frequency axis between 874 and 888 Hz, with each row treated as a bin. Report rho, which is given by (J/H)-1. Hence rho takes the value 0.002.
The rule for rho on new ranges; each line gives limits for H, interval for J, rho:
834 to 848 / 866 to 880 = -0.008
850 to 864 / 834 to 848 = -0.004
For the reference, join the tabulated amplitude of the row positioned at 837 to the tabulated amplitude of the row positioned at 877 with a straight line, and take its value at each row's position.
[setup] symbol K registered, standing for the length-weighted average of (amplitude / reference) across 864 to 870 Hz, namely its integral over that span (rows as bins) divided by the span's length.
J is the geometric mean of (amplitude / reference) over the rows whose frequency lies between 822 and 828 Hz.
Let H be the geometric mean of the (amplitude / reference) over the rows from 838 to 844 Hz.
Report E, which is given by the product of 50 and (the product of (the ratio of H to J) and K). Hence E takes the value 50.5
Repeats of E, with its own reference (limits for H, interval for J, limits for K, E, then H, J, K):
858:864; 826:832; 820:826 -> 49.8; 1.01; 0.997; 0.99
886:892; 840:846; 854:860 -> 50.5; 1.00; 1.003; 1.01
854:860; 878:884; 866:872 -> 50.2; 1.01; 1.004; 1.00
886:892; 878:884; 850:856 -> 50.5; 1.00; 1.004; 1.01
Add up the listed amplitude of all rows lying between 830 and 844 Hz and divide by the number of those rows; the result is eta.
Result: 33.8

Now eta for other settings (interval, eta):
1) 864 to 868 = 33.6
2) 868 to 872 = 33.6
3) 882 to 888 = 33.6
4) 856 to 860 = 34.0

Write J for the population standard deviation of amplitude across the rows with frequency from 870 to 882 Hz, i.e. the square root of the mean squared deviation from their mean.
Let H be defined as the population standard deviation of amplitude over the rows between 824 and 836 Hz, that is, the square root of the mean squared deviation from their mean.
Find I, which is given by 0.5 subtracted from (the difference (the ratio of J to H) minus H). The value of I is -0.28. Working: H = 0.19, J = 0.079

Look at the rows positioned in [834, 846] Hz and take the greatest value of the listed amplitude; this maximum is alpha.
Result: 34.08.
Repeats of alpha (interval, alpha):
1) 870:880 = 33.63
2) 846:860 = 34.18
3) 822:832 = 33.82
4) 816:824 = 33.84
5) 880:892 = 33.74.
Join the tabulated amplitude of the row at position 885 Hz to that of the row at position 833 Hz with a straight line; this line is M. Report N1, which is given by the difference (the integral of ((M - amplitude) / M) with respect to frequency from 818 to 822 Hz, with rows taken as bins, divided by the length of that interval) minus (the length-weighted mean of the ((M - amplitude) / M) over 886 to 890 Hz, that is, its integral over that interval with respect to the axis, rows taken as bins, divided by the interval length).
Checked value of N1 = 0.017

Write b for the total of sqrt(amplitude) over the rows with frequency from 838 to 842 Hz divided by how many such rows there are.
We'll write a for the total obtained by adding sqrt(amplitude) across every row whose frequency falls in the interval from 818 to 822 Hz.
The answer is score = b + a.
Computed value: 17.40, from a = 11.6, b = 5.81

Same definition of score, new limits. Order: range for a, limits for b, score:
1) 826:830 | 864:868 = 17.40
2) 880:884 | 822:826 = 17.40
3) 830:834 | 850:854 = 17.49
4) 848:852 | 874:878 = 17.44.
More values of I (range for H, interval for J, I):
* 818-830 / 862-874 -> 0.35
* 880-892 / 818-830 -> 2.36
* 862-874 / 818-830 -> 0.35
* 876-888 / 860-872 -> 1.83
